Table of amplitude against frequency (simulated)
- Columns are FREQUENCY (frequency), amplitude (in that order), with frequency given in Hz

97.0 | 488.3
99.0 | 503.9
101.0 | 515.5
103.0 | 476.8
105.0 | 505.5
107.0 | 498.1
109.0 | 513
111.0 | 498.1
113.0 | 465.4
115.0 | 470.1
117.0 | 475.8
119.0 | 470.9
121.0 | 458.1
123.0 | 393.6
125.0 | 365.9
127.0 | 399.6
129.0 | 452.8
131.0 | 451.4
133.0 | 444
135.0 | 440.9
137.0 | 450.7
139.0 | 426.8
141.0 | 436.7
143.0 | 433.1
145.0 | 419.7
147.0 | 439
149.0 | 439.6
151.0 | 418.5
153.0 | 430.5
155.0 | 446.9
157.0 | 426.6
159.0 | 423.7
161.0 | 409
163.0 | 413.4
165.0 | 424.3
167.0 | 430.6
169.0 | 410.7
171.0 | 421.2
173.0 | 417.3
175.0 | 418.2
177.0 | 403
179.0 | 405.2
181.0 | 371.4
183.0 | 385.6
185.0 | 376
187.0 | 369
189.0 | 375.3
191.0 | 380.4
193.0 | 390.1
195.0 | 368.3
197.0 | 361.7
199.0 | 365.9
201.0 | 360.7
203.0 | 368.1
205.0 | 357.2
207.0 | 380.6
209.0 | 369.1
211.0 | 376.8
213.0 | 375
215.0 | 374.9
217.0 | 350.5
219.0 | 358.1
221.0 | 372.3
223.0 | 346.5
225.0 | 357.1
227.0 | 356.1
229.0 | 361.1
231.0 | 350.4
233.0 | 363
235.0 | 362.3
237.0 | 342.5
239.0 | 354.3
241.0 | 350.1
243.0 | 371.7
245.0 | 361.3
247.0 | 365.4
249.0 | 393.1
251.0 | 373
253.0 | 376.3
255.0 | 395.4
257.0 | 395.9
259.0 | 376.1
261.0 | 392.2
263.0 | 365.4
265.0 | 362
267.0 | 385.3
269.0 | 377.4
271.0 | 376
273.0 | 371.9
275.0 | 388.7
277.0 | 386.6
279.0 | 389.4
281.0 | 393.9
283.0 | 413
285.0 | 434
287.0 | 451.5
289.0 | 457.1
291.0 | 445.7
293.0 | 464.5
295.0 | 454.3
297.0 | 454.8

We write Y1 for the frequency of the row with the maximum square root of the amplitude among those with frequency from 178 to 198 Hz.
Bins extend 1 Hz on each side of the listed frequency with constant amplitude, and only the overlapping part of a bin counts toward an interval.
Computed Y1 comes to 179.0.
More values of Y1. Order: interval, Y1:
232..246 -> 243.0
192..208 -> 193.0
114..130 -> 117.0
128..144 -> 129.0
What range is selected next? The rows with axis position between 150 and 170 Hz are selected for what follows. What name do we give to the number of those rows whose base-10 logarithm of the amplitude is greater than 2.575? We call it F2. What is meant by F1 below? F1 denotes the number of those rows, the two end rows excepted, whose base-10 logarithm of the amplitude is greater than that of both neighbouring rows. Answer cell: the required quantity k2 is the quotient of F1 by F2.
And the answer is 0.2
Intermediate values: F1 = 2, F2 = 10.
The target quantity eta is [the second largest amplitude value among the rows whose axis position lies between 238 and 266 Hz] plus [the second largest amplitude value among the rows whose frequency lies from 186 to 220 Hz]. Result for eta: 776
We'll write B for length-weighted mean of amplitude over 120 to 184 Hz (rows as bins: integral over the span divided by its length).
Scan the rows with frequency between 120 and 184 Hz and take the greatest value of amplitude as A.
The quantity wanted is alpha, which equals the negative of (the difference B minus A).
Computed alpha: 36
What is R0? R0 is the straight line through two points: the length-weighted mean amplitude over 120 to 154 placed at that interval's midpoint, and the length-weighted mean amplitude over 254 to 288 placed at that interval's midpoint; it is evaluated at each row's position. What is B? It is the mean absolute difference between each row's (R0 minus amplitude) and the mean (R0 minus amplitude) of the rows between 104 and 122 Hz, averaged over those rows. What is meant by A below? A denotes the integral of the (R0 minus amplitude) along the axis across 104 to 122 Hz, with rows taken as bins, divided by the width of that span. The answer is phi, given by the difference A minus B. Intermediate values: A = -48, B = 16.3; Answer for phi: -64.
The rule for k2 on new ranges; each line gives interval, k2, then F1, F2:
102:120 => 0.3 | 3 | 9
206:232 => 2.0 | 4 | 2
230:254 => 2.0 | 4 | 2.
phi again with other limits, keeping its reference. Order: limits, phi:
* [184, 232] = 35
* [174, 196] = 18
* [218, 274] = 15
